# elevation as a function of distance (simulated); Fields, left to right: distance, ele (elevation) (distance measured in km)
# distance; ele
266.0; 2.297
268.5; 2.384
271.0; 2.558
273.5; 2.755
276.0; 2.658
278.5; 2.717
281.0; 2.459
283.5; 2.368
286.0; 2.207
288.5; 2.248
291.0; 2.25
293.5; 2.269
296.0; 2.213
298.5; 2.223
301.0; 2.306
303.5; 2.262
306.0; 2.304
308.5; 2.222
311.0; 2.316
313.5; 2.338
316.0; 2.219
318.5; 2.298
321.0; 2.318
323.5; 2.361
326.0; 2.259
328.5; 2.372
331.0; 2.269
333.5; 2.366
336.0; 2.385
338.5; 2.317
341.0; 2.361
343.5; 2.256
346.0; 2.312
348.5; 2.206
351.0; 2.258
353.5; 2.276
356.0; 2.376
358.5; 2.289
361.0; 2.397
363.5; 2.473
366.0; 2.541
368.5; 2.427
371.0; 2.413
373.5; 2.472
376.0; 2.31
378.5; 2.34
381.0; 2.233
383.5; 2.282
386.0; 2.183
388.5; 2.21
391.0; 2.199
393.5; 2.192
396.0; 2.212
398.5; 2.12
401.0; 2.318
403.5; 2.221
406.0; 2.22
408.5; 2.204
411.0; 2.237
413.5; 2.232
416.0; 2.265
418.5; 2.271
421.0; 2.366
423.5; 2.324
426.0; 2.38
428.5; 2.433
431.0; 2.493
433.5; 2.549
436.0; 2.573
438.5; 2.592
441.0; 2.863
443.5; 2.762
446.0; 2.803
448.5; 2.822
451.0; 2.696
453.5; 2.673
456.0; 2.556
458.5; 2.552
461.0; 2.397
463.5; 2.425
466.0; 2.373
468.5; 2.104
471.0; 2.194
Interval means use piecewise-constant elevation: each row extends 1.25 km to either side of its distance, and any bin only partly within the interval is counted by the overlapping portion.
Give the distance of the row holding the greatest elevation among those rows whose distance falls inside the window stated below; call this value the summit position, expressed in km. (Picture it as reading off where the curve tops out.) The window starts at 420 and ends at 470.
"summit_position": 441.0 km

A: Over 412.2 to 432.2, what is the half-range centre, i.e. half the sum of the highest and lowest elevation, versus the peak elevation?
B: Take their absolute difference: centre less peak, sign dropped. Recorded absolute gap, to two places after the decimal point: 0.13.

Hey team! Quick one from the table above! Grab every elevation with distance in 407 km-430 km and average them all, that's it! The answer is 2.30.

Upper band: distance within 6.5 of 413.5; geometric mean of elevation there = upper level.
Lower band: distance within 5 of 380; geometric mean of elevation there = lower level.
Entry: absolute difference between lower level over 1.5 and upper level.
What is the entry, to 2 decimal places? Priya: 0.71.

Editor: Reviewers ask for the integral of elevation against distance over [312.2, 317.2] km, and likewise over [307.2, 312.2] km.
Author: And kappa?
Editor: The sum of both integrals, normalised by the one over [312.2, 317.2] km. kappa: 2.00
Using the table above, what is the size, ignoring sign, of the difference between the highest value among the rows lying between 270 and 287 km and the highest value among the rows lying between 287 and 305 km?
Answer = 0.45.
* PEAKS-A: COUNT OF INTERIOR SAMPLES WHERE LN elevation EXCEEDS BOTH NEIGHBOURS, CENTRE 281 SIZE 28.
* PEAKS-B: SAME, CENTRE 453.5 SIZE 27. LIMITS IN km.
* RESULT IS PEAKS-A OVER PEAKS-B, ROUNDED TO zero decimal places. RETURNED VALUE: 1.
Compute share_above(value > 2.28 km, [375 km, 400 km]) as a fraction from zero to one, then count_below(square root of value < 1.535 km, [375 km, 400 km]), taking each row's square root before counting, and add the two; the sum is 10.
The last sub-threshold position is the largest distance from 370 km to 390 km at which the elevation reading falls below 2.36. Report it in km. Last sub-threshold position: 388.5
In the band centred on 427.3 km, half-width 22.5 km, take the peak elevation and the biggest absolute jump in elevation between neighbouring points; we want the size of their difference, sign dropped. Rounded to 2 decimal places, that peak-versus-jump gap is 2.59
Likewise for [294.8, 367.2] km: 2.42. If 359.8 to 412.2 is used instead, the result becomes 2.34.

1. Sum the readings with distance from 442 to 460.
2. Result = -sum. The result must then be -19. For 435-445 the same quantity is -11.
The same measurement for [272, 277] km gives -5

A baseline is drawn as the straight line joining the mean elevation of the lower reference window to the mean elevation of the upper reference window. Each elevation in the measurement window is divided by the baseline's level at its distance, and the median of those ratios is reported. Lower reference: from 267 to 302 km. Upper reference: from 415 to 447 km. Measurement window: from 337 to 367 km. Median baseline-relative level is 0.947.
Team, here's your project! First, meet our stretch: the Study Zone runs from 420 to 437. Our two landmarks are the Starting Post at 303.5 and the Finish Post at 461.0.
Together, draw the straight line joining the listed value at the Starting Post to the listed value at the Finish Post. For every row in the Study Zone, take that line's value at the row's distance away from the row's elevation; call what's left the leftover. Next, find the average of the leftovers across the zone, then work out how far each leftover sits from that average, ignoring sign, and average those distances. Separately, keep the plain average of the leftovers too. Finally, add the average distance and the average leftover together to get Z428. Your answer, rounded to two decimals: 0.15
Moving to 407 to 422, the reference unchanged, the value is -0.06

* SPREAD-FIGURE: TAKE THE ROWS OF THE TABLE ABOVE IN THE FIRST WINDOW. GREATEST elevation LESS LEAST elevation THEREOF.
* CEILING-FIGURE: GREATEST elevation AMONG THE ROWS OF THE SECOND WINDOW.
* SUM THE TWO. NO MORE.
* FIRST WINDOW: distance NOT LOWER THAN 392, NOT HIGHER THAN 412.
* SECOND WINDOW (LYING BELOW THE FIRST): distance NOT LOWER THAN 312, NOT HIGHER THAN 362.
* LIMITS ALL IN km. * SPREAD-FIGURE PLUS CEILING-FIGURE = 2.6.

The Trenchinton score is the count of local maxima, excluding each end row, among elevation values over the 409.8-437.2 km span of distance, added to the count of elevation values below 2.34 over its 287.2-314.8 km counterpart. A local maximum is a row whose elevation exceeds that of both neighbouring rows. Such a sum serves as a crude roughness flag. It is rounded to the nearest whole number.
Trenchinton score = 12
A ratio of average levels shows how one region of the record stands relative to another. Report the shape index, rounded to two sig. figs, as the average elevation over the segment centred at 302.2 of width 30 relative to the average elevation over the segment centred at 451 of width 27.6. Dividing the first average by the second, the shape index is 0.85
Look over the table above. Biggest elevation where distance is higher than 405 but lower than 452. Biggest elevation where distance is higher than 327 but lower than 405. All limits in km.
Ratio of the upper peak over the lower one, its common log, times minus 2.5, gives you -0.13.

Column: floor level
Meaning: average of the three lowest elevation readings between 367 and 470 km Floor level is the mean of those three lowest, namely 2.14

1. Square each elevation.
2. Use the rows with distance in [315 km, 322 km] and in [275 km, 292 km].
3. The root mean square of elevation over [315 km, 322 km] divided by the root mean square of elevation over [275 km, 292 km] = 0.94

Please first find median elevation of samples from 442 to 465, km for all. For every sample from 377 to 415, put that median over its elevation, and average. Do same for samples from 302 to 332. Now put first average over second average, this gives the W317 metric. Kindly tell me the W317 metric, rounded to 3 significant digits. 1.03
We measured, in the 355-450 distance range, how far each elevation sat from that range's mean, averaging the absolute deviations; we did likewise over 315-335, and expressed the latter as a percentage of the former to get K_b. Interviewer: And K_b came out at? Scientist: 31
